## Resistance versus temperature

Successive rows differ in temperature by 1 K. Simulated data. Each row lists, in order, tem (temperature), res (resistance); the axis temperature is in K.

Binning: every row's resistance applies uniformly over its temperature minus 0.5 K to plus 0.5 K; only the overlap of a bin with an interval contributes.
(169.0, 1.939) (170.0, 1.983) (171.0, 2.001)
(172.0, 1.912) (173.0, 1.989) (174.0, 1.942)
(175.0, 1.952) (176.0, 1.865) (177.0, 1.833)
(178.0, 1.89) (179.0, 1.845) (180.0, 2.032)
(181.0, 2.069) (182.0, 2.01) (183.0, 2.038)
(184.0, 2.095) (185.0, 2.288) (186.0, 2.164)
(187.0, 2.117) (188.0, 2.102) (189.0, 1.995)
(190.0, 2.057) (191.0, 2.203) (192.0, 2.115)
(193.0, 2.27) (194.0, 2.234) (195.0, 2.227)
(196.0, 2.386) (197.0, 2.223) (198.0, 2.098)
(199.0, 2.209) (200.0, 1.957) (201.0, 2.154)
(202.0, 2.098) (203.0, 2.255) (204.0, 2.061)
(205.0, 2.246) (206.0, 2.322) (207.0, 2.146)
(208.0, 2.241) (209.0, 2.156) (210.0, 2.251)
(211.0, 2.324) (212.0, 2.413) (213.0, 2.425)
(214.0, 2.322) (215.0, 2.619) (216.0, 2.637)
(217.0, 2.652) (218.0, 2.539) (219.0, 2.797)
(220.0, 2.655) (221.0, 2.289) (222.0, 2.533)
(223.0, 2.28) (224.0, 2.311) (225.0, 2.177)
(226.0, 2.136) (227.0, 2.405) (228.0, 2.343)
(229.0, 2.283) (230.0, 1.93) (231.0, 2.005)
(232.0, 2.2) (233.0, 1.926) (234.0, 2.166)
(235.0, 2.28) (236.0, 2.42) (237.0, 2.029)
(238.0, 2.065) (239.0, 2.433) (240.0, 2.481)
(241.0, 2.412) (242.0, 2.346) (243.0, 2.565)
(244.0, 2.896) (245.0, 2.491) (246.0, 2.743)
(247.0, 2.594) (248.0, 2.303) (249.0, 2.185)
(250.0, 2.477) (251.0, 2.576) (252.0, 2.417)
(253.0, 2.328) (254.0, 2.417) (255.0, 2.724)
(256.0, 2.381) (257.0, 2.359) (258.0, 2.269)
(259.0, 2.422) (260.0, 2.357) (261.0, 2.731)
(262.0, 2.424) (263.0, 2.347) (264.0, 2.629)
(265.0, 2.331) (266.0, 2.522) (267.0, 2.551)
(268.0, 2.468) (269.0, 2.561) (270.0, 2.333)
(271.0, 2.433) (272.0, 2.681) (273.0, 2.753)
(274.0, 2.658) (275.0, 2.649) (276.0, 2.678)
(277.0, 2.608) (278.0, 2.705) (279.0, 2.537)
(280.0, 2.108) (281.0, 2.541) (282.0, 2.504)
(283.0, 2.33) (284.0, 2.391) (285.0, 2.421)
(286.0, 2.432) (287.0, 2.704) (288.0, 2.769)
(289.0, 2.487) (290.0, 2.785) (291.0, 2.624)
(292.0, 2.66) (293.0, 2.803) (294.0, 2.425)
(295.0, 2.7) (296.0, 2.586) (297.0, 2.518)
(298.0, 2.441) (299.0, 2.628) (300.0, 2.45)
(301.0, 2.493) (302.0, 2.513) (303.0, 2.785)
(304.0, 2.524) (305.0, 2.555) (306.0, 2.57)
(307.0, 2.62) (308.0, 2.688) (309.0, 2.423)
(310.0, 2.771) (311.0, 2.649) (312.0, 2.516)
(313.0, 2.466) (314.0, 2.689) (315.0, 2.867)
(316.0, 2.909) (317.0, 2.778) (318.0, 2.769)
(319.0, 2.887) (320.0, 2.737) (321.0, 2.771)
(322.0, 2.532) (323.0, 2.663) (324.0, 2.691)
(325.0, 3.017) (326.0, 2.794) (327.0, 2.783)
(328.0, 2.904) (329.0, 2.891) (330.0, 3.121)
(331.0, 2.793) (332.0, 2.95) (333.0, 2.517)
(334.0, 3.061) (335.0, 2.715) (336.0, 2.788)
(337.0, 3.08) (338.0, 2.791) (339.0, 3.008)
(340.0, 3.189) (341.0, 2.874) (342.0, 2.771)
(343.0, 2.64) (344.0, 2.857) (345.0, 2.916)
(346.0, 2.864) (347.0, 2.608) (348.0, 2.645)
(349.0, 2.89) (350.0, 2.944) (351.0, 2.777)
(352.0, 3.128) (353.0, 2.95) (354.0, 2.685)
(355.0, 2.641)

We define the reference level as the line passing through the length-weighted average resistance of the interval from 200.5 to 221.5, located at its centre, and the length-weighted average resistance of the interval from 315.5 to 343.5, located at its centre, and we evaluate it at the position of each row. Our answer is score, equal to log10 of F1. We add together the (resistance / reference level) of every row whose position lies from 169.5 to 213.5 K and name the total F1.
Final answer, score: 1.6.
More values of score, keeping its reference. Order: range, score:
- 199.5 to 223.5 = 1.4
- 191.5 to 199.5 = 0.9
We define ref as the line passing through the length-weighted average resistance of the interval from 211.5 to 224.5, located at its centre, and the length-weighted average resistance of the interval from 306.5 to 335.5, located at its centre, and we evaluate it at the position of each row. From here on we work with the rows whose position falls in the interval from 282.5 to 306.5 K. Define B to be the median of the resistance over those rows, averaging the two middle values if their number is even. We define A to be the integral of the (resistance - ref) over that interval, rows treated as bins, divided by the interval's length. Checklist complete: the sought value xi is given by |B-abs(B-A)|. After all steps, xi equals 0.12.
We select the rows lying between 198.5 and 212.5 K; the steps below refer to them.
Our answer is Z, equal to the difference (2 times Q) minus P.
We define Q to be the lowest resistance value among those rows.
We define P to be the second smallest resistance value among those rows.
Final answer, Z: 1.85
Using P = 2.061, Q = 1.957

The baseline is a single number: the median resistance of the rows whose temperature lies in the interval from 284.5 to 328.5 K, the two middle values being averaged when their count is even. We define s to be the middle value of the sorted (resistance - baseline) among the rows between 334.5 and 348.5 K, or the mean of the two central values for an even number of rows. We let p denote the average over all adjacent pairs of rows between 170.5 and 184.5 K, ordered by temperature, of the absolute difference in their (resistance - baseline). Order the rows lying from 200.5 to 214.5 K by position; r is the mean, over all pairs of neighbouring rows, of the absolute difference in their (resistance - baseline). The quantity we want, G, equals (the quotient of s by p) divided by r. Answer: 24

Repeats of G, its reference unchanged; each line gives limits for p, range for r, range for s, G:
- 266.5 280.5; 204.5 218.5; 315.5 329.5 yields 9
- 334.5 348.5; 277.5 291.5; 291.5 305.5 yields -4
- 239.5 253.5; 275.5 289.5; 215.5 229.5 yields -9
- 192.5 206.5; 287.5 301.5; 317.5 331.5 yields 6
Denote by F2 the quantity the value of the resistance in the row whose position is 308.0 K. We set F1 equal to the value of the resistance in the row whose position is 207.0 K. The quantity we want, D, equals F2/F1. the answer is 1.25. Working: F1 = 2.146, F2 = 2.688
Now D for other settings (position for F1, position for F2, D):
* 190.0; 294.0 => 1.18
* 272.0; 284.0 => 0.89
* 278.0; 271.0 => 0.90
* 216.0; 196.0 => 0.90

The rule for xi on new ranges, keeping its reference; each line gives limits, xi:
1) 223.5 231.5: 0.32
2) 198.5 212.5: 0.26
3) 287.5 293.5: 0.01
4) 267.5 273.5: 0.09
